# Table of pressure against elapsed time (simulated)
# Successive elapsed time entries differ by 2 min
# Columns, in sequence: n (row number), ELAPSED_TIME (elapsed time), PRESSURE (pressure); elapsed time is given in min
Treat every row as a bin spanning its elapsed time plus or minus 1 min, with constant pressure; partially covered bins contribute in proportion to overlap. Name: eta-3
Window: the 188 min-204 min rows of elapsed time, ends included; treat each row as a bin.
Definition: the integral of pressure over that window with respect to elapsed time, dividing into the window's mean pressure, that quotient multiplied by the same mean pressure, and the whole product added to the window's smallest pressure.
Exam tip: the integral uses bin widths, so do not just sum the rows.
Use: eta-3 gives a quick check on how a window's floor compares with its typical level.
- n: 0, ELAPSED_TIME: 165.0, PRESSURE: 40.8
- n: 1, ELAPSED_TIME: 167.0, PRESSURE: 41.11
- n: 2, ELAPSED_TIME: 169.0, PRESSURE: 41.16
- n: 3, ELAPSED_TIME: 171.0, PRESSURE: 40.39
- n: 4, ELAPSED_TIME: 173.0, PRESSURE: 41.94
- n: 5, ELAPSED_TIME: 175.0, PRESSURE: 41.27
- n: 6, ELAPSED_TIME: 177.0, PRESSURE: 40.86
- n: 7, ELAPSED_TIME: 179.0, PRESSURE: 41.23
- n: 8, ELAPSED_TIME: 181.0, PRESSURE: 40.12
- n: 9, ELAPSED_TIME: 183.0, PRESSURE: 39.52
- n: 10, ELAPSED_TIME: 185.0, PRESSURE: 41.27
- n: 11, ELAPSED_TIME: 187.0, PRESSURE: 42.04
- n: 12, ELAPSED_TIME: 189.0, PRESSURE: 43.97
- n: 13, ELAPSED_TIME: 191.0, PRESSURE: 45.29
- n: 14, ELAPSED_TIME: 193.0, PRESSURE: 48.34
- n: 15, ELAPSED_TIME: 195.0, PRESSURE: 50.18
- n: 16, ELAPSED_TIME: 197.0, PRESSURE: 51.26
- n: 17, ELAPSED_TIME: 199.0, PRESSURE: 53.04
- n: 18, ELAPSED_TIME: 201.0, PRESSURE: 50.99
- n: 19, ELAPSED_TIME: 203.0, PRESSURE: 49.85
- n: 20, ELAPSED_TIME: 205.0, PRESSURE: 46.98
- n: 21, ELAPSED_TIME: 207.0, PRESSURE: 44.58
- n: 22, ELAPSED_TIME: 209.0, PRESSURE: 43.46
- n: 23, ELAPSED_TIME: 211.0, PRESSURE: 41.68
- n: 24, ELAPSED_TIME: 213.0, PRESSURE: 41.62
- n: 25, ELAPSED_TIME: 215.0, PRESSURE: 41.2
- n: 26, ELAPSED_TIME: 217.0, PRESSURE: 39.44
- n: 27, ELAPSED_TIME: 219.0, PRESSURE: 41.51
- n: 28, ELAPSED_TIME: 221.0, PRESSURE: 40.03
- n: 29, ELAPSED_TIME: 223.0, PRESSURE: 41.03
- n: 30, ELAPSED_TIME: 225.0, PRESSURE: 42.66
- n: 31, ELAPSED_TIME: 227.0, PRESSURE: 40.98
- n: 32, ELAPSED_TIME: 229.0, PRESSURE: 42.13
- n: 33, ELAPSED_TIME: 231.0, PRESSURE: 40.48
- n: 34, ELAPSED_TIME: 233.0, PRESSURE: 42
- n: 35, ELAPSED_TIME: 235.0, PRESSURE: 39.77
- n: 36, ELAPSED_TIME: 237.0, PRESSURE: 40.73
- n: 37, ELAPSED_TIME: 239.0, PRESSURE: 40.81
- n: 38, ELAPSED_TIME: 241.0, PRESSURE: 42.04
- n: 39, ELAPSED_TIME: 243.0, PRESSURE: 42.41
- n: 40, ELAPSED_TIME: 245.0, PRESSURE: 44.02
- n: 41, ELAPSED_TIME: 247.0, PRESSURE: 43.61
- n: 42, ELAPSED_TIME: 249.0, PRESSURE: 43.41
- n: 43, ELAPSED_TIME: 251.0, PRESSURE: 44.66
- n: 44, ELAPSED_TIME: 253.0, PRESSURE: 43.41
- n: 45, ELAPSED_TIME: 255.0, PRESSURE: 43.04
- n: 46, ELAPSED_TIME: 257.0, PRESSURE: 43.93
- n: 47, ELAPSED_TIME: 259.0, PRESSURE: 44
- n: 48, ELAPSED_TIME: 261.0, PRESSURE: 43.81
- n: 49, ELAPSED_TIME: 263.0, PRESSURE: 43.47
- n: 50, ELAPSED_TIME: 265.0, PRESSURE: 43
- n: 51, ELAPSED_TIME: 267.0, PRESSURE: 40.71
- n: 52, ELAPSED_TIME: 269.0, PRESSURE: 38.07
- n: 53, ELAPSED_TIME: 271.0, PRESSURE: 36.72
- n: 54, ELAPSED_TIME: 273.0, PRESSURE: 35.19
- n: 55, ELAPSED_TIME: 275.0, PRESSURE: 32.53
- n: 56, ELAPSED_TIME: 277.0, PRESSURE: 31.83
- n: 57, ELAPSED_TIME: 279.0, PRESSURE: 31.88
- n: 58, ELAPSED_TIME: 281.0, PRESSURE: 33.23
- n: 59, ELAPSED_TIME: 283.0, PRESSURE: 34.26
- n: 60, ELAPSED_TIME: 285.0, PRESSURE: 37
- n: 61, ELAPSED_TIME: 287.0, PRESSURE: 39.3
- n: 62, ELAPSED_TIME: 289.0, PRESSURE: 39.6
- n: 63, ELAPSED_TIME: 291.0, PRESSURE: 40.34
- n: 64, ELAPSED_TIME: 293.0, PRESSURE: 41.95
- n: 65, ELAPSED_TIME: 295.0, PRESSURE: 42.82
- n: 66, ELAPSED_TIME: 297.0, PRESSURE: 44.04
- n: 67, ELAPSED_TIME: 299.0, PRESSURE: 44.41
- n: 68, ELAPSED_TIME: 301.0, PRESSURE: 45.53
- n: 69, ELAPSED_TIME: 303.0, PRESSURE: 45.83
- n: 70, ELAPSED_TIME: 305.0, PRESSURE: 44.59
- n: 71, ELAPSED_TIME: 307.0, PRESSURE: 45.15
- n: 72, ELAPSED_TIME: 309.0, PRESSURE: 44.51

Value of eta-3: 47.0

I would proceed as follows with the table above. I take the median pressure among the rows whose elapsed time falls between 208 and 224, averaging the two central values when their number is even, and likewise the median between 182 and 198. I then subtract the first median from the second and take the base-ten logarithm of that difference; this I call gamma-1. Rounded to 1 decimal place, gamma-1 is 0.5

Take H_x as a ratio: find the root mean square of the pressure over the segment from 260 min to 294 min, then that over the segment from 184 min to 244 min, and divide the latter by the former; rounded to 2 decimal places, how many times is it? 1.15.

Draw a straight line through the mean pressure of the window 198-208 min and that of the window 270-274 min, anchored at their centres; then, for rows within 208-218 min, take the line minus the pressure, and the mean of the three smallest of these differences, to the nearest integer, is 5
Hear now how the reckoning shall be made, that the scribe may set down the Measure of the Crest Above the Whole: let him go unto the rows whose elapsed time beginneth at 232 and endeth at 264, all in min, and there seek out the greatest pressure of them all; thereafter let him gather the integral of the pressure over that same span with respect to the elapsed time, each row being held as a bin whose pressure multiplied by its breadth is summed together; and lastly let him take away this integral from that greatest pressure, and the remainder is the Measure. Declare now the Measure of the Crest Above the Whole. -1326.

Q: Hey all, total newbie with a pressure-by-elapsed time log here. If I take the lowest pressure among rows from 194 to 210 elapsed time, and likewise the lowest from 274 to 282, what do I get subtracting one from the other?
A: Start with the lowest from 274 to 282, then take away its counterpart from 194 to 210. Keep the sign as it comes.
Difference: -12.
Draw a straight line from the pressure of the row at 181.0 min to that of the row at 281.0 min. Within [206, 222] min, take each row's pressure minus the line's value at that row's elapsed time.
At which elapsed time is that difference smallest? 217.0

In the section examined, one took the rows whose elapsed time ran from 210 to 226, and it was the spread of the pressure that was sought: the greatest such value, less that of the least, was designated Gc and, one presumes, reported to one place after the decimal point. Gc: 3.2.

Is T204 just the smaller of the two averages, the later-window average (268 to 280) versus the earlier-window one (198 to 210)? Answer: 34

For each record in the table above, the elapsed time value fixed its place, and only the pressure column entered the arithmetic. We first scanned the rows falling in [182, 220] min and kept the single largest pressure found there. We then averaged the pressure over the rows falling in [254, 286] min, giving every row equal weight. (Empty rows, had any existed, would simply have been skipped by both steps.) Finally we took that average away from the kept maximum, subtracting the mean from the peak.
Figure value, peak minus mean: 15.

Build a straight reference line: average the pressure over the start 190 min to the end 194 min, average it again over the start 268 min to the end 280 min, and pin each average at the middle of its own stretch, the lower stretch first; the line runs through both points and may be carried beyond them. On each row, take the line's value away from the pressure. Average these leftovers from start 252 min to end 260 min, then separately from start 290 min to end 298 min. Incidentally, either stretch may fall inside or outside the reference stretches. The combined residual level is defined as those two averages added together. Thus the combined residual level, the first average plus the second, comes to 17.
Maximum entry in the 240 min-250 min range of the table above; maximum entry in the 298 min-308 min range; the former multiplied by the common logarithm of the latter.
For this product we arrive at 73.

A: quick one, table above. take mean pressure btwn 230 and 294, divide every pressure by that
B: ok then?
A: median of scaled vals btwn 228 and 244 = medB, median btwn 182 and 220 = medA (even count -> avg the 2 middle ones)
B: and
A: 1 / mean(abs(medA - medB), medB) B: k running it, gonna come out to 1.82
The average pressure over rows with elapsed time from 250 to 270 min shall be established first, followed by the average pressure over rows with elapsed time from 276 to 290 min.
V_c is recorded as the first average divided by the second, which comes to 1.21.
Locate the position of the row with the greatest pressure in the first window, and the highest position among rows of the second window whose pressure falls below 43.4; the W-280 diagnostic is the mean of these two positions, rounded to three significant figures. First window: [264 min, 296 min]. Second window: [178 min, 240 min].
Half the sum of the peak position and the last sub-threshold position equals 252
